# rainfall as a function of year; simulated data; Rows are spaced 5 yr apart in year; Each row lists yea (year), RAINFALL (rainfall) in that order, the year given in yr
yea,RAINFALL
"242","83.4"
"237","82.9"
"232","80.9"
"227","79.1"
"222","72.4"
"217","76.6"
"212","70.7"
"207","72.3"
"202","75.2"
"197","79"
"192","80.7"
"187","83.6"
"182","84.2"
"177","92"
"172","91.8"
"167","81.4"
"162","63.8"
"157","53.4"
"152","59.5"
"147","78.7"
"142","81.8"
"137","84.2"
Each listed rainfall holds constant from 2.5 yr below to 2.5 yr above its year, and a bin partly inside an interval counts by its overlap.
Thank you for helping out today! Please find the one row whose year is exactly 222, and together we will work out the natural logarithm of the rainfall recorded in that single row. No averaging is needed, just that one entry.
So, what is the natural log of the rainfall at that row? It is 4.28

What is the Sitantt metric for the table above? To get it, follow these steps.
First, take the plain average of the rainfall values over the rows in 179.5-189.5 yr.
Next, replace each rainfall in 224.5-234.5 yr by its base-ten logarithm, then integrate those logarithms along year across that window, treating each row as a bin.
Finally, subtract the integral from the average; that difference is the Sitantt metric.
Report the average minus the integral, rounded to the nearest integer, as 65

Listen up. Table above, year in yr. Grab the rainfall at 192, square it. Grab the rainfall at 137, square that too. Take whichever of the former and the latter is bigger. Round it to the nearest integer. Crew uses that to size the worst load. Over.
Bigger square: 7090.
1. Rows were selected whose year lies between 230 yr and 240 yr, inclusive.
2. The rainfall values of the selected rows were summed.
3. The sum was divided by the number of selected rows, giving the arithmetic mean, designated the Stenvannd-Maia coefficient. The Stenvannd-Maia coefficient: 82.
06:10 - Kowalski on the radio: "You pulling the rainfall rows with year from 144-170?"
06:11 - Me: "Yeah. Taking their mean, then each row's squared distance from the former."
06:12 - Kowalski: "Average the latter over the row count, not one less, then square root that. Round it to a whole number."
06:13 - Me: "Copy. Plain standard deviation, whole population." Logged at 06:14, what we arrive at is 11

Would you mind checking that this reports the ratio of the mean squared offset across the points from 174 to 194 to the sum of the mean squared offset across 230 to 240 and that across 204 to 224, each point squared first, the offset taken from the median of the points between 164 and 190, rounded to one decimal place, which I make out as 0.1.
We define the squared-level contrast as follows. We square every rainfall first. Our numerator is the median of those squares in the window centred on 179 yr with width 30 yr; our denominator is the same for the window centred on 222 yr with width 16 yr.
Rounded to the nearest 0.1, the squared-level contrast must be 1.2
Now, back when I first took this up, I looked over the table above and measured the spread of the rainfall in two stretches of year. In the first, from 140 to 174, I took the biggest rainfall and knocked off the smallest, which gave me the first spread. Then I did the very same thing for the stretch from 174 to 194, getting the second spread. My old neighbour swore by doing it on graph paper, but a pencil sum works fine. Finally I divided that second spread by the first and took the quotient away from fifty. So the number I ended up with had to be 49.7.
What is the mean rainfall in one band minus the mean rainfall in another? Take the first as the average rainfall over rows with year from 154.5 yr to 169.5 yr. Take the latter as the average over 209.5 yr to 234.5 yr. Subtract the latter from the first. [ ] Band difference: -10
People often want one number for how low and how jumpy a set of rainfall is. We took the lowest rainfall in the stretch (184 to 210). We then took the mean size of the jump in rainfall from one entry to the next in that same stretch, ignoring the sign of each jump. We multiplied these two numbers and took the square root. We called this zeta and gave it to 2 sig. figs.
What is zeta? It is 14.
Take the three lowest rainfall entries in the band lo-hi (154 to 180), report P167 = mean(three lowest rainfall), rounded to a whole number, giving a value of 66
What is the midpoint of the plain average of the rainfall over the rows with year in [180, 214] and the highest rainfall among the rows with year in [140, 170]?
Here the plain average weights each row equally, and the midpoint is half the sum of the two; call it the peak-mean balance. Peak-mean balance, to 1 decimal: 79.9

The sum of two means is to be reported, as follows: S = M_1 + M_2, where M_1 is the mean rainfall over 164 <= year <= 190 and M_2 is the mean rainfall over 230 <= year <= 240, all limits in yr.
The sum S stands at 168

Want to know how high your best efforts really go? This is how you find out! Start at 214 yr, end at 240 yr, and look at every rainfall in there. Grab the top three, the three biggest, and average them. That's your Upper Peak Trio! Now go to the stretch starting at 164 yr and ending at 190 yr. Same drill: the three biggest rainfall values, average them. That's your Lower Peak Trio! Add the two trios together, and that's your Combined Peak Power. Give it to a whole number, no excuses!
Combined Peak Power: 170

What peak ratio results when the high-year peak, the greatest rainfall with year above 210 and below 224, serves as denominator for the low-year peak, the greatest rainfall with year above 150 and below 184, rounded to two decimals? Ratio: 1.20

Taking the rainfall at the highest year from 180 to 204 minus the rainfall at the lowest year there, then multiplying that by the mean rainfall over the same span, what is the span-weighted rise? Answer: -725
